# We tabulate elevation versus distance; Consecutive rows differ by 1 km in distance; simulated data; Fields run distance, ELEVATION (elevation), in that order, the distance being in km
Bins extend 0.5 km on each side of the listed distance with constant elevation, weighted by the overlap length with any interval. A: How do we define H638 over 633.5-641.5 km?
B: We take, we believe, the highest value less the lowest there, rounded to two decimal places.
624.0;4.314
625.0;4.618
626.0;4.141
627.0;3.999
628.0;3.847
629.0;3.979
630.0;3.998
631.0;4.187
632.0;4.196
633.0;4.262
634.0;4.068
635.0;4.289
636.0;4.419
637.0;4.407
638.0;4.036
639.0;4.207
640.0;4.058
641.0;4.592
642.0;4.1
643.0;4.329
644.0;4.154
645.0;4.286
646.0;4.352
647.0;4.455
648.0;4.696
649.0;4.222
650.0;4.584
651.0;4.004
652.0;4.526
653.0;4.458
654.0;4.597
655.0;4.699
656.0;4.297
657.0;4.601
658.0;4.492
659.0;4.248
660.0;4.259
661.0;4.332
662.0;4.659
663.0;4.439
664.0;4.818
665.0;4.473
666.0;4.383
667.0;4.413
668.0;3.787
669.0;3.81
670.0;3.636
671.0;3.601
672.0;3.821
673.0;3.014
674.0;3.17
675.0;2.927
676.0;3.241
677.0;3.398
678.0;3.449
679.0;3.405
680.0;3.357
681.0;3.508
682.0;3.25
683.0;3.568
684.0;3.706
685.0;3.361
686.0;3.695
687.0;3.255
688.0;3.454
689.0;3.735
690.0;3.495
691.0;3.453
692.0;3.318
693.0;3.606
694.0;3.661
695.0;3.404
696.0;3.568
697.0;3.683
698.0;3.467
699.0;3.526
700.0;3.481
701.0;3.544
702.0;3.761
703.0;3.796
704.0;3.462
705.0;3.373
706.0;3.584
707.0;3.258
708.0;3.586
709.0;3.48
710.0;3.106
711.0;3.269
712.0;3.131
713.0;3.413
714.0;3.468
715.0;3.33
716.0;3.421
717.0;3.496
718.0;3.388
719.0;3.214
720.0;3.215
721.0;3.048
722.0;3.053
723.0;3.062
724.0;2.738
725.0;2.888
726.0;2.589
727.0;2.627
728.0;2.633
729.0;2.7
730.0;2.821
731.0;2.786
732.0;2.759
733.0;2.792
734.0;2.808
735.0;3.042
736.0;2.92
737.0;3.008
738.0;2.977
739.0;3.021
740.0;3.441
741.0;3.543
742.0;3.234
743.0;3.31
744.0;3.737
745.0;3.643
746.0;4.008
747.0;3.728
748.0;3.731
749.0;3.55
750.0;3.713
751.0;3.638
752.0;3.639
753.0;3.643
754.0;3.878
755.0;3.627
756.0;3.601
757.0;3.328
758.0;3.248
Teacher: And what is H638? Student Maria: 0.56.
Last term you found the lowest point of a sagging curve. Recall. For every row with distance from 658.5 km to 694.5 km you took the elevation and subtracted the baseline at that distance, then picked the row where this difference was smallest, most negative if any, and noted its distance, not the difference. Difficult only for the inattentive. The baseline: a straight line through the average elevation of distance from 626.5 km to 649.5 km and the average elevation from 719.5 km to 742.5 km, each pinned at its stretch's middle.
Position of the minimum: 675.0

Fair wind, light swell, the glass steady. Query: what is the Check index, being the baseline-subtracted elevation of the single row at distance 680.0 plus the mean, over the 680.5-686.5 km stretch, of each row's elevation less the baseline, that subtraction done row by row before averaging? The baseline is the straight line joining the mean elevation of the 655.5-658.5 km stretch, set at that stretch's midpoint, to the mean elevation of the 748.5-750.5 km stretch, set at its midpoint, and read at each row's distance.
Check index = -1.6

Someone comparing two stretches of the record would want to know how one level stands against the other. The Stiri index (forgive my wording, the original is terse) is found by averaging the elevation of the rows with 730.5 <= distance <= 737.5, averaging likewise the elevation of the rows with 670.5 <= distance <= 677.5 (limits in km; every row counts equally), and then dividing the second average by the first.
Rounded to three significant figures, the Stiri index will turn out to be 1.15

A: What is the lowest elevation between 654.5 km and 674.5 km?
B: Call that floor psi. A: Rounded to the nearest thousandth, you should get 3.014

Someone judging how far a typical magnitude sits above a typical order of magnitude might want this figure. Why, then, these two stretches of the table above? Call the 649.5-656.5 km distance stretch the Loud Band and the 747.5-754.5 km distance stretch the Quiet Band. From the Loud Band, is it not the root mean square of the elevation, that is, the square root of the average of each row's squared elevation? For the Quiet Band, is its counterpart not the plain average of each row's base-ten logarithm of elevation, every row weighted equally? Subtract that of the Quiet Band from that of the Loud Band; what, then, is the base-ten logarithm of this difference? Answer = 0.59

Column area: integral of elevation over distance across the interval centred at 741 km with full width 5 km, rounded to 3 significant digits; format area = 16.5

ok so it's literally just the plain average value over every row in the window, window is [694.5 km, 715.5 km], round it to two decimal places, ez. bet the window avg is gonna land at 3.46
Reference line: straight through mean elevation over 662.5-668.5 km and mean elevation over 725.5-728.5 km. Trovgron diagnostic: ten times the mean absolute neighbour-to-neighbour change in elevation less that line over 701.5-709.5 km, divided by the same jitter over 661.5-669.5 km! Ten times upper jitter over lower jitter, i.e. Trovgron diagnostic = 8.3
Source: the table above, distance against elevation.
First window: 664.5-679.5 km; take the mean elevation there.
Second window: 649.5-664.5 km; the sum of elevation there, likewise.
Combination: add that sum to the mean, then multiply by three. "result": 212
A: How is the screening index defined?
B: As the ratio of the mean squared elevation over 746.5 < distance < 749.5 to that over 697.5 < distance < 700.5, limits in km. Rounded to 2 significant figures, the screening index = 1.1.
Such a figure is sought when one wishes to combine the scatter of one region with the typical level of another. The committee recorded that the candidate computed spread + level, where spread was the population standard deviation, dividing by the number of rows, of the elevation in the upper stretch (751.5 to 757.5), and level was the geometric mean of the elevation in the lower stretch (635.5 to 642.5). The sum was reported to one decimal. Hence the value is 4.4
